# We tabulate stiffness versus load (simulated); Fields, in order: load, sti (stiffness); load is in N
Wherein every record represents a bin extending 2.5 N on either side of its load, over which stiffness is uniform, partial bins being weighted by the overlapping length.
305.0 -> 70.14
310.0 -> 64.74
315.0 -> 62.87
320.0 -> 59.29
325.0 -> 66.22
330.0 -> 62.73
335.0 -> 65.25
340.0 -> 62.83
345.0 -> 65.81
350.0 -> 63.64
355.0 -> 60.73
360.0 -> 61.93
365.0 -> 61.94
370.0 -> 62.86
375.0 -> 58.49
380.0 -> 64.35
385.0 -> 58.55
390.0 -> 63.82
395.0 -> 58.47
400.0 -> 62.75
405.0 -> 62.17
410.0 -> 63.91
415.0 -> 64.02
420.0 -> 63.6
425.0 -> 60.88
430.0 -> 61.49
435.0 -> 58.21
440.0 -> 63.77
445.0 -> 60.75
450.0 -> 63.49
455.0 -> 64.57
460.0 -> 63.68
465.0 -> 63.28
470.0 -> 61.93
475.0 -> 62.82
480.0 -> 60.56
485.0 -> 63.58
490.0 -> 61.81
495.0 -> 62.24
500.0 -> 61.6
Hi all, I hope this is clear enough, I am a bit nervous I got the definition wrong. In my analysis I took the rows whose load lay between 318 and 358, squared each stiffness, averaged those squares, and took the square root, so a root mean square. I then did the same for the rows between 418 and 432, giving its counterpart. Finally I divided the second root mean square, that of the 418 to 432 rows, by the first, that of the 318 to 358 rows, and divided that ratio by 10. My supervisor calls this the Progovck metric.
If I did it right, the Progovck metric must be 0.0979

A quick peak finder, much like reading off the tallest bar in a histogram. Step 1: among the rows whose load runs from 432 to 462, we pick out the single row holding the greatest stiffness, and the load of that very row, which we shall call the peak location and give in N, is 455.0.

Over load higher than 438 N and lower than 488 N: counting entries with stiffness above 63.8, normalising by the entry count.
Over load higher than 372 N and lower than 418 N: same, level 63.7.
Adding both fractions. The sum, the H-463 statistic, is 0.54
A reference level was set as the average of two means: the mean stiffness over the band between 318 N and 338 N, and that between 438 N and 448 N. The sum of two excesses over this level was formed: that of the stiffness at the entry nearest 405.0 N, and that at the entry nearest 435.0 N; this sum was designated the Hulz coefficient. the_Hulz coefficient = -5.3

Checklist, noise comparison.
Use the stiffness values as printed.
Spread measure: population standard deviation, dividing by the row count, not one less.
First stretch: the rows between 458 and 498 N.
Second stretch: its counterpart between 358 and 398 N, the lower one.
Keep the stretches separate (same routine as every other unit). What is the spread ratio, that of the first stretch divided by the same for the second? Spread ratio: 0.43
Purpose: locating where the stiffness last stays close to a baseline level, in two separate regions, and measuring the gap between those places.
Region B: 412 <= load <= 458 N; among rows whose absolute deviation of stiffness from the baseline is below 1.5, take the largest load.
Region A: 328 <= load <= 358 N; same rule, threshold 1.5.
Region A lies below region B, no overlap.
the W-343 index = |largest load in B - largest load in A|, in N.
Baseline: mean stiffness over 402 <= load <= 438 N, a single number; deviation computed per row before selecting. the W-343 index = 95 N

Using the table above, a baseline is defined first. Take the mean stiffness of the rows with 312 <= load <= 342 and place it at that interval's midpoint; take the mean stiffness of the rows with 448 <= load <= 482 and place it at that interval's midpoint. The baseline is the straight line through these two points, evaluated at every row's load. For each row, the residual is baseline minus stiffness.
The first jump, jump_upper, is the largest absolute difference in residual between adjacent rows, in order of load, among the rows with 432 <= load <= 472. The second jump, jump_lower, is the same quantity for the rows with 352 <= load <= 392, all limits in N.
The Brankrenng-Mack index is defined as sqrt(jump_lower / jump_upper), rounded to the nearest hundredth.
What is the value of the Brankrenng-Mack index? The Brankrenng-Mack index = 1.03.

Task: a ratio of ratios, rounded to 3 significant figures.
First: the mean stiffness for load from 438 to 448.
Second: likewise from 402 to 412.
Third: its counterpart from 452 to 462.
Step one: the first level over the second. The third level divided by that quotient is 64.9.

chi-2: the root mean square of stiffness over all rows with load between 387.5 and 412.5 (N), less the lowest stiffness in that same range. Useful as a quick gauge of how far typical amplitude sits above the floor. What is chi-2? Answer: 3.8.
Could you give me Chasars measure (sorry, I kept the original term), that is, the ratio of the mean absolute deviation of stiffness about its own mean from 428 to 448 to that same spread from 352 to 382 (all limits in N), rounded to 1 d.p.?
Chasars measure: 1.1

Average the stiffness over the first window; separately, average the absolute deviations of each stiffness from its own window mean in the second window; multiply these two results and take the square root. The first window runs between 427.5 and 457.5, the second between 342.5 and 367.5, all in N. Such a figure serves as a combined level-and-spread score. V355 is 9.7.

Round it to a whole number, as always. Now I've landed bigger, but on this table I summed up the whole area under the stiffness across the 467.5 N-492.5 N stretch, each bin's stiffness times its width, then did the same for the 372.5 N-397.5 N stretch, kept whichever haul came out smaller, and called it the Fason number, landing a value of 1518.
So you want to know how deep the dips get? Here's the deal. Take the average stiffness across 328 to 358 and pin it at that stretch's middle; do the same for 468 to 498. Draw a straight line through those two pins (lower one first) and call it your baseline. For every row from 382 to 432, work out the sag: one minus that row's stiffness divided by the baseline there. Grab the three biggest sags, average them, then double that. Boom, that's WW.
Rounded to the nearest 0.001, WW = 0.115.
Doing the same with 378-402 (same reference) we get 0.098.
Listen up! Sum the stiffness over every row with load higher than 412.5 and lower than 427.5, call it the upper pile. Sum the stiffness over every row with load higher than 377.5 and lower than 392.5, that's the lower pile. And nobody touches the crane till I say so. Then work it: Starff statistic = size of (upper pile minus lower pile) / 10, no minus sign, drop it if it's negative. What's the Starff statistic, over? 0.18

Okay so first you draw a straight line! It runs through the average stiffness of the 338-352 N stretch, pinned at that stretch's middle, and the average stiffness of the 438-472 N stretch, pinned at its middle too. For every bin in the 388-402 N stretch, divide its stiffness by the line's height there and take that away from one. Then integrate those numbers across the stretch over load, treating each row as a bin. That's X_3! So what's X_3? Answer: 0.46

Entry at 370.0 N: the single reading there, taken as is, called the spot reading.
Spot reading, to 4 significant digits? 62.86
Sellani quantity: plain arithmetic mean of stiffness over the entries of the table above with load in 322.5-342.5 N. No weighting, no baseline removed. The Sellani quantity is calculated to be 64.3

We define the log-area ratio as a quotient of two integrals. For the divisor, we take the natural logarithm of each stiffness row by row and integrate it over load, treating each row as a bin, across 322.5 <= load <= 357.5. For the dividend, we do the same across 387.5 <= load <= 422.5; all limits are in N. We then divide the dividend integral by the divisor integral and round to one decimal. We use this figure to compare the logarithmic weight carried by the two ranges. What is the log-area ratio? 1.0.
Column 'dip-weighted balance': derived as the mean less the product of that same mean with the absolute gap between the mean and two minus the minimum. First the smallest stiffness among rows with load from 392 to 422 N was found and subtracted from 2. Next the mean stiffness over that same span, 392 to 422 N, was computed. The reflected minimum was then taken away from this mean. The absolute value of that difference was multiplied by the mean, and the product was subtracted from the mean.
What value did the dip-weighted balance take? -7371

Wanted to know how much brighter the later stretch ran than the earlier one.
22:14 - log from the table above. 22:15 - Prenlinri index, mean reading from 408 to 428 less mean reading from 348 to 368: 1.0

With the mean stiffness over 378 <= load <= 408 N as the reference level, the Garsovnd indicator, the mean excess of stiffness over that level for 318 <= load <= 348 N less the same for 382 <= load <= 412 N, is 2.1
